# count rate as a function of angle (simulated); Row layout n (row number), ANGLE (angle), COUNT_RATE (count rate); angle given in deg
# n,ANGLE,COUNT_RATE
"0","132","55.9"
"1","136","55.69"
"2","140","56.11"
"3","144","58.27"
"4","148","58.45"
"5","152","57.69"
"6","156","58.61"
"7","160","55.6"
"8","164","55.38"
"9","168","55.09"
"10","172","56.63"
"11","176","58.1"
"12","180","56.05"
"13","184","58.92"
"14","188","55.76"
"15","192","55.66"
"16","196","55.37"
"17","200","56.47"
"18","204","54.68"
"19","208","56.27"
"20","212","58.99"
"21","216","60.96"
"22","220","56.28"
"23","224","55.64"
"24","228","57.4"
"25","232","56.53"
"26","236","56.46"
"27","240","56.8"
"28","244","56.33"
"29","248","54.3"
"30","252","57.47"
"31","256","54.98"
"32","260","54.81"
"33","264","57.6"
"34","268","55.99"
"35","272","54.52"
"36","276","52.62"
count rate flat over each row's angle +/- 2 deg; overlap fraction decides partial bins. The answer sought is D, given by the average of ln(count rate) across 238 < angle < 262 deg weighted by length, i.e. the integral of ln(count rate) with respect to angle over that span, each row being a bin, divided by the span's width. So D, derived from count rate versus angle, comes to 4.02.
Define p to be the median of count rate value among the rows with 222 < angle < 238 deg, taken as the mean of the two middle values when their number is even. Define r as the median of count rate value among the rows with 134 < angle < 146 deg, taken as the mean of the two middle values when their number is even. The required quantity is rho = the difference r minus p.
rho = -0.4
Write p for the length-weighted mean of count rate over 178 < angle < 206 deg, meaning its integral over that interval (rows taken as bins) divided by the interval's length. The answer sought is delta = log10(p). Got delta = 1.749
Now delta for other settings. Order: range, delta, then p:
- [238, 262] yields 1.746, 55.8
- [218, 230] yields 1.752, 56.4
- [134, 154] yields 1.758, 57.2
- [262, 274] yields 1.748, 56.0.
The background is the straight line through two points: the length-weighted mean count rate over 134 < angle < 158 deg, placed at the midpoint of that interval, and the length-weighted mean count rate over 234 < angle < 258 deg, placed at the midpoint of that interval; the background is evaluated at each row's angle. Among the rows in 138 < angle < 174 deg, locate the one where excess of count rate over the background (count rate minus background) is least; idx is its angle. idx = 168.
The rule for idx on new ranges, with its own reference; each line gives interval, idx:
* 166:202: 168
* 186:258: 204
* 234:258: 248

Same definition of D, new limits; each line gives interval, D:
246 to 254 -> 4.02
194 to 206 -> 4.02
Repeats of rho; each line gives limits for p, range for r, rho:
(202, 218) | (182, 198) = -1.9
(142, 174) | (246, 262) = -2.3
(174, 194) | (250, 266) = 0.2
